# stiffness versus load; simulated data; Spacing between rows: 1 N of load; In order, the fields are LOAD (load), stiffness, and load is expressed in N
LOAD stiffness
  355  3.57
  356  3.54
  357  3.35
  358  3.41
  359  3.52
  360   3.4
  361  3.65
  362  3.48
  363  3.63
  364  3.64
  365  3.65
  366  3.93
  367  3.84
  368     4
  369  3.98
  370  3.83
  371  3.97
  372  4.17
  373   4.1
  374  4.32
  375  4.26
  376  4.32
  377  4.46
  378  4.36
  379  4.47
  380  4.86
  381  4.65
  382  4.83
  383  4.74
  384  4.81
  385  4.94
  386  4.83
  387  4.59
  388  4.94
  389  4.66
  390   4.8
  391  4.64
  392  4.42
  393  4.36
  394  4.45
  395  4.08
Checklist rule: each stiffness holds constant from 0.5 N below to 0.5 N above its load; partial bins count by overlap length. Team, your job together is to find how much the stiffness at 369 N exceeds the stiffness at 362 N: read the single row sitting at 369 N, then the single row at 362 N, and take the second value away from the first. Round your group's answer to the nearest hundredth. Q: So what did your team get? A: 0.50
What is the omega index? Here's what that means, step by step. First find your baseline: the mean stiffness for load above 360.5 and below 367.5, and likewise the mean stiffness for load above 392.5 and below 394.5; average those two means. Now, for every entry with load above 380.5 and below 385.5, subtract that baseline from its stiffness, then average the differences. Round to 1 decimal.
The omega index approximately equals 0.7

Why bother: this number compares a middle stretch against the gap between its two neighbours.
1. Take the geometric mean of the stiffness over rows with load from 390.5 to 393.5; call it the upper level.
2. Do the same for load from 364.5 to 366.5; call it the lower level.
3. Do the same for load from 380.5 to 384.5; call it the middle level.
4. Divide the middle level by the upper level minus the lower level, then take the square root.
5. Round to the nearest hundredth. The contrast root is 2.64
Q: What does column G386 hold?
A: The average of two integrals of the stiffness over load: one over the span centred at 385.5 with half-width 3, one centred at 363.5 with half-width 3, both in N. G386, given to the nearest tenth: 25.4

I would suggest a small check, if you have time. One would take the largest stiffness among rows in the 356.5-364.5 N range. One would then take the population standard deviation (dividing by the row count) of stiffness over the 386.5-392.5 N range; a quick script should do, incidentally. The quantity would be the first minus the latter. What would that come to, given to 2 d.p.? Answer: 3.49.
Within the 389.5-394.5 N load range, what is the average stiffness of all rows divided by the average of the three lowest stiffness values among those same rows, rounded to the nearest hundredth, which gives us 1.03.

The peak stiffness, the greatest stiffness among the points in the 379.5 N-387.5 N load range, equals 4.94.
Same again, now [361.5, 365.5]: 3.65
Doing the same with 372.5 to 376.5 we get 4.32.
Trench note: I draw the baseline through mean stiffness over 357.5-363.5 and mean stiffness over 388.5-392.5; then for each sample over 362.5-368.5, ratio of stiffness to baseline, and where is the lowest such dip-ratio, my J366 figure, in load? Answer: 365 N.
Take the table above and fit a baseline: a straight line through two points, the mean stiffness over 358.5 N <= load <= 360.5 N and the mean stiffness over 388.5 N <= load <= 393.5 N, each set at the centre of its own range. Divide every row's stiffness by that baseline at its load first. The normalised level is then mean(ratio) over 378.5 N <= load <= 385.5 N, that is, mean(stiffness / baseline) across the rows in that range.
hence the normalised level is 1.12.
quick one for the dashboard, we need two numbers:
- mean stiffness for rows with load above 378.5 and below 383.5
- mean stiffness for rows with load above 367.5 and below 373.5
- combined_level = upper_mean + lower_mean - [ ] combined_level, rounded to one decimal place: 8.7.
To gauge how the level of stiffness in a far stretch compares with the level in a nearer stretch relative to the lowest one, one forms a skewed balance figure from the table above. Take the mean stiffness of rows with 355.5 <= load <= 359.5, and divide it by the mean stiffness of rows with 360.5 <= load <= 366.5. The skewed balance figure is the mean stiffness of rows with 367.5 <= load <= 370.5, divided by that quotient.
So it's 4.2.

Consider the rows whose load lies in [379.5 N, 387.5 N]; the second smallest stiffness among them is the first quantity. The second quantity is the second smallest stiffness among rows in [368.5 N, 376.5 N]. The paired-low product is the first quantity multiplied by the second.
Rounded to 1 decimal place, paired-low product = 18.5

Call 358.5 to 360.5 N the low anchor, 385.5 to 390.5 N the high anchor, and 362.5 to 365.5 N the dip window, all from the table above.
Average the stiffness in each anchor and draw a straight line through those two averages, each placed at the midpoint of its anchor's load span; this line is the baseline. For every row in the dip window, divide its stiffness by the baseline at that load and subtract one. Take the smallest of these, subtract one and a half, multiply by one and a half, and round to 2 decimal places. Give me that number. -2.27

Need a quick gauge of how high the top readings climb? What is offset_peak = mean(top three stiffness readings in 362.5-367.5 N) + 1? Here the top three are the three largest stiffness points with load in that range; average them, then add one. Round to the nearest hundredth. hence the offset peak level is 4.81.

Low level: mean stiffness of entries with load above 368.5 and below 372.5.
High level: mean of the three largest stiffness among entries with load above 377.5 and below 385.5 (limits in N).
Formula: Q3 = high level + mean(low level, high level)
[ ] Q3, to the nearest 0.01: 9.31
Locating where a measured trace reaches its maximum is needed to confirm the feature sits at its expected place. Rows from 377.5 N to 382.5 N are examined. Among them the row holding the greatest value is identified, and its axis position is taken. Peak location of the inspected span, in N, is 380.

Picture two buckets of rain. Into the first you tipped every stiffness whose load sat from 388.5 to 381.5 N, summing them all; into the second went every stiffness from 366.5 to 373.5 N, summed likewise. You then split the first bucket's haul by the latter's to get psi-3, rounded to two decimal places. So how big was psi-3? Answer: 1.21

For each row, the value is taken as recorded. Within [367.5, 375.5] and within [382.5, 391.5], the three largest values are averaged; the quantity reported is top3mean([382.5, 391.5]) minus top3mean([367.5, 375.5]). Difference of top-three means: 0.65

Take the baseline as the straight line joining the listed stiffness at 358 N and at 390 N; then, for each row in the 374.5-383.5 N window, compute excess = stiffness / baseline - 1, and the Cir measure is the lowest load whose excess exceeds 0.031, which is 377 N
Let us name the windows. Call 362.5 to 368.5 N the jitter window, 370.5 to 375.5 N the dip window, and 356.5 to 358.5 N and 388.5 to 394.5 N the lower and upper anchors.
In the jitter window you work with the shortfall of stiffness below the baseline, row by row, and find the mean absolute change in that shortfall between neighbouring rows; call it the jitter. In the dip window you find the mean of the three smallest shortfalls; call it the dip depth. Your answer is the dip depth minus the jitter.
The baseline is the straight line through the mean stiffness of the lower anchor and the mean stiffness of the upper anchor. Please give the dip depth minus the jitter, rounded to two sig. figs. -0.42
